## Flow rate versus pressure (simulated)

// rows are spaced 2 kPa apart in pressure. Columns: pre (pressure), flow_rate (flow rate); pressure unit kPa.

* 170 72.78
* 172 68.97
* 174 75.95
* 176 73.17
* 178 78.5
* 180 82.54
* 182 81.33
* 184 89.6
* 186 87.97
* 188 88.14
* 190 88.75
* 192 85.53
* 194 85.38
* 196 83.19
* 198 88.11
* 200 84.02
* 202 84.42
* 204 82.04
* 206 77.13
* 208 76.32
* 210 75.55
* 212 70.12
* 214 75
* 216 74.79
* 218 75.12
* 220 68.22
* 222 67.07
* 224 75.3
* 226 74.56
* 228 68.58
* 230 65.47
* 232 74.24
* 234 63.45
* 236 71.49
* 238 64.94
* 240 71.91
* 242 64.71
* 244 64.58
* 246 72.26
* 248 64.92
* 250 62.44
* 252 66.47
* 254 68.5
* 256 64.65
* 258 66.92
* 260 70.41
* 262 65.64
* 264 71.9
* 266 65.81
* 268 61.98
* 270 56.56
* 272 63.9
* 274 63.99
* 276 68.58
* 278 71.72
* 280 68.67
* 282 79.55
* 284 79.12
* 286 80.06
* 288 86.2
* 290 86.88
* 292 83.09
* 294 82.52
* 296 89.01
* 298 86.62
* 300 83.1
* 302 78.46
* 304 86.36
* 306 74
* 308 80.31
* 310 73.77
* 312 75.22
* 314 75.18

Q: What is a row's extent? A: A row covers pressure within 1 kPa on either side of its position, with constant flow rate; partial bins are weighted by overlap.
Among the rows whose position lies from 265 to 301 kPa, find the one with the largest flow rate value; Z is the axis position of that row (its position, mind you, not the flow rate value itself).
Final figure 296 kPa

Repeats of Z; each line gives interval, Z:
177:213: 184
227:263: 232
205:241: 206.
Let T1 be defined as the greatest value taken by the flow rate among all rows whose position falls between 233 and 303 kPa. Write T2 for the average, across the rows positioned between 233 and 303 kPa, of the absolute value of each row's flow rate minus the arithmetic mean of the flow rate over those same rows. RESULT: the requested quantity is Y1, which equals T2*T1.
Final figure 642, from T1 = 89.01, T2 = 7.2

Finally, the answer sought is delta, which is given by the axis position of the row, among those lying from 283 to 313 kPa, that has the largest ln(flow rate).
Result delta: 296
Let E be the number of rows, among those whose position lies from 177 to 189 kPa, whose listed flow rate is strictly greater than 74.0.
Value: 6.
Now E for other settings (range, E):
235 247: 0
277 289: 4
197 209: 6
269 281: 0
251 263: 0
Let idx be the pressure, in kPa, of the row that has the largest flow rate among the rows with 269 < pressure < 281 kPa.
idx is 278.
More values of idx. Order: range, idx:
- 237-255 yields 246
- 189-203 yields 190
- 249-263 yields 260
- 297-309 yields 298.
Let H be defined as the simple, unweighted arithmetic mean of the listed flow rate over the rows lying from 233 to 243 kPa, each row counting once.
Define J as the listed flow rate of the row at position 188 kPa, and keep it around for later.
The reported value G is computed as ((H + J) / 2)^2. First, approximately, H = 67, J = 88.14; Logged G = 6040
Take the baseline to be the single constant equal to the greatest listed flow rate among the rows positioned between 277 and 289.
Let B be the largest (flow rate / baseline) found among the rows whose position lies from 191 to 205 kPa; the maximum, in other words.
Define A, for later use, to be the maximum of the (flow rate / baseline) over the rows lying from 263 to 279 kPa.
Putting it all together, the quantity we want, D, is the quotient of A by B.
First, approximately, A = 0.83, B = 1.02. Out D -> 0.82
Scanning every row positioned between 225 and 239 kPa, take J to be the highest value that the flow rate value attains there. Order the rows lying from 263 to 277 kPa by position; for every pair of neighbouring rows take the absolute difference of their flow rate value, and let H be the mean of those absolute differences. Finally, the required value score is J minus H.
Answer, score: 70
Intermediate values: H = 4.6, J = 74.56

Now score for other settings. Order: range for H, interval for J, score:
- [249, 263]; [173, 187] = 86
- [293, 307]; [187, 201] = 83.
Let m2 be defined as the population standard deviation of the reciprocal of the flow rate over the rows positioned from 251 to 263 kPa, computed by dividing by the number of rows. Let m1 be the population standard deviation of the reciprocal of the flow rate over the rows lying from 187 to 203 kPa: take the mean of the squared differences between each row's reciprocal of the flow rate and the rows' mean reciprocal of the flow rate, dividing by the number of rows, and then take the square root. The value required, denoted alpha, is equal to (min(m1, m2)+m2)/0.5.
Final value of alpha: 0.0014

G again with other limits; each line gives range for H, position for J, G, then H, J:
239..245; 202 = 5737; 67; 84.42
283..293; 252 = 5591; 83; 66.47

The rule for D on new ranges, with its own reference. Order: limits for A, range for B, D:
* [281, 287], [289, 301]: 0.90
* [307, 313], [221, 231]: 1.07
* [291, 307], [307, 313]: 1.11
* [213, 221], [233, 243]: 1.04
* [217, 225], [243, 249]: 1.04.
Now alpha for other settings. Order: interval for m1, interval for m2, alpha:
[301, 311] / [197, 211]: 0.0027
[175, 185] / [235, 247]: 0.0031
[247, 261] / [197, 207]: 0.0021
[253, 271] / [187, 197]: 0.0011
